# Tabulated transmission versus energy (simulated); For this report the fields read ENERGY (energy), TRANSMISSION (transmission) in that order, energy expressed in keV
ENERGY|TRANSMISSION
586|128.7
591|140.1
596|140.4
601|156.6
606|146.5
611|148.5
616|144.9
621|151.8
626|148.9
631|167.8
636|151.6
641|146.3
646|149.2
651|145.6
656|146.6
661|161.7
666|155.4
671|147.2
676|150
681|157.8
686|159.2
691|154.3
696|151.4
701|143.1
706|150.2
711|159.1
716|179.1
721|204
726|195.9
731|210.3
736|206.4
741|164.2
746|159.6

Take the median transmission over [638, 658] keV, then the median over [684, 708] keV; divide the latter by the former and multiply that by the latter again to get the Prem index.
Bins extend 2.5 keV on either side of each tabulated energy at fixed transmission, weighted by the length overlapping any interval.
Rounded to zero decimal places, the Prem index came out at 157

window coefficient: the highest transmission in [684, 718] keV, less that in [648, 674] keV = 17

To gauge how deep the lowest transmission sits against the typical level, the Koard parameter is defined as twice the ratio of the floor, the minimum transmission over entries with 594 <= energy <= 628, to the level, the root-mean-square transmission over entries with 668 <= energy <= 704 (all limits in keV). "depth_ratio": 1.85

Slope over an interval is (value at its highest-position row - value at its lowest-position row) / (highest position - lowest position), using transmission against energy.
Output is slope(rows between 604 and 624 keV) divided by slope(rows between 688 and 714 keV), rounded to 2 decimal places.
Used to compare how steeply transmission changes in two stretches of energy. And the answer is 1.47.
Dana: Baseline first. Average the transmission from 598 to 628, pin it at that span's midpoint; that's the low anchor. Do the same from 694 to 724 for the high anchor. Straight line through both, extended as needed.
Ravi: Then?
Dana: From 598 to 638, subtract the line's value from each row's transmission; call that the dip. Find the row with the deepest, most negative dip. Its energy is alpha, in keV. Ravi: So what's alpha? 616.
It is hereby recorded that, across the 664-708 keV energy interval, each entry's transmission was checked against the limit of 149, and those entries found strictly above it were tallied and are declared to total 7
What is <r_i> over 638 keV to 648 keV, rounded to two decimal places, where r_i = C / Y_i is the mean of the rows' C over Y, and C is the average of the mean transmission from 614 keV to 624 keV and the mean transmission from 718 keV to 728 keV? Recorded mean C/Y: 1.18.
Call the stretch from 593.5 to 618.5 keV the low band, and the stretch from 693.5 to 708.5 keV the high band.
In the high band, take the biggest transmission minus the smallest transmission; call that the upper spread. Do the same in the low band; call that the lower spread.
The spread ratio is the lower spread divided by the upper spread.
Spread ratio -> 2.0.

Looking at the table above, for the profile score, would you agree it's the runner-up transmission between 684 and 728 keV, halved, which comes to 98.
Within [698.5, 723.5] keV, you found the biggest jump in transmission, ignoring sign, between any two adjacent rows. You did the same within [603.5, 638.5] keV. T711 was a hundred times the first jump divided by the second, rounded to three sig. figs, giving 132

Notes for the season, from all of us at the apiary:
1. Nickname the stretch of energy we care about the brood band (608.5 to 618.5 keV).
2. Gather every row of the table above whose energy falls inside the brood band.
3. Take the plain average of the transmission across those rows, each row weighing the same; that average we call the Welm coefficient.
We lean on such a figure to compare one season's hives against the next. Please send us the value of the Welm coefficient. 147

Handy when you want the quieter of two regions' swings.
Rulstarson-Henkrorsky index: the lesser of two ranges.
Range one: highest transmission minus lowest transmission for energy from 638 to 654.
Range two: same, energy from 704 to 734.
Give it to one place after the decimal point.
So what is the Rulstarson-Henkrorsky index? 3.6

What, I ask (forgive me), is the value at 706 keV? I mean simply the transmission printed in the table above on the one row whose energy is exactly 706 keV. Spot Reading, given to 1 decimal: 150.2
